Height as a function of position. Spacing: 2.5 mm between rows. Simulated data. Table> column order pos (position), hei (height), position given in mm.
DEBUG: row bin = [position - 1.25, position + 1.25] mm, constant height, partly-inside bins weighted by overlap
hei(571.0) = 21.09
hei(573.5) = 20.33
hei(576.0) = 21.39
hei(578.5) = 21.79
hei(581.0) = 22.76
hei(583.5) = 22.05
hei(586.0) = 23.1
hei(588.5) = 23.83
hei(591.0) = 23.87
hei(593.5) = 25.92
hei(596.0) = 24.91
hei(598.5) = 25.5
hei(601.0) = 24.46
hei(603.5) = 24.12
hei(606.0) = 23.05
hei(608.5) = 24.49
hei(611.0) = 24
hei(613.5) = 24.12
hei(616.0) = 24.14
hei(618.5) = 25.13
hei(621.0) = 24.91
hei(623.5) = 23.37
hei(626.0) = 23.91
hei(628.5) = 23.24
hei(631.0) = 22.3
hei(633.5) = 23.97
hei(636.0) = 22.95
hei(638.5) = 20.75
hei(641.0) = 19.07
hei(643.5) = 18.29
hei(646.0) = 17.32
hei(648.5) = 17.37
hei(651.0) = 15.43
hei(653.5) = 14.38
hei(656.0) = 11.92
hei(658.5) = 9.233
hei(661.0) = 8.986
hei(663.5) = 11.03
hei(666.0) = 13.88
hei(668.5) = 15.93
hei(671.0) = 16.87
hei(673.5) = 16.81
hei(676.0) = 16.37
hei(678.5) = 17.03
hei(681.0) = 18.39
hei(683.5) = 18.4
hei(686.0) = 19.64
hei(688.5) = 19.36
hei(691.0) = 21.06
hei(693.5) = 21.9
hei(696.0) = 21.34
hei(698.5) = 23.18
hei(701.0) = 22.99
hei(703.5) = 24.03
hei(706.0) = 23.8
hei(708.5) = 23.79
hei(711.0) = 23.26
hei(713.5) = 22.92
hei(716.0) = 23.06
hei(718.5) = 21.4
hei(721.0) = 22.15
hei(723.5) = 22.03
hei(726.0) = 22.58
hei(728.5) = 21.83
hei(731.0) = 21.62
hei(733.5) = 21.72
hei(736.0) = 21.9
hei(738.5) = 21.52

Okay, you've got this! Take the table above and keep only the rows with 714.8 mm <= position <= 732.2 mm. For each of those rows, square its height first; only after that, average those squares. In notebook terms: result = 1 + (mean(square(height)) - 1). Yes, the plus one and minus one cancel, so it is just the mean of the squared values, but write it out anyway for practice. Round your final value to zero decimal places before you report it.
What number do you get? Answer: 488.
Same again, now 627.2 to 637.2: 535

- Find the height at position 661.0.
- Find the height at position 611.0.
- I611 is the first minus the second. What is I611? -15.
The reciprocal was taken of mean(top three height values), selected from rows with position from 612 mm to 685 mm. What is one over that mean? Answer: 0.0404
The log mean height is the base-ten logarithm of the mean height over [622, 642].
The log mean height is 1.35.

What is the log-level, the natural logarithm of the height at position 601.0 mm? 3.20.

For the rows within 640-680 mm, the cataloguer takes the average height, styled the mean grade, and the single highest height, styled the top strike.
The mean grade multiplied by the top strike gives 286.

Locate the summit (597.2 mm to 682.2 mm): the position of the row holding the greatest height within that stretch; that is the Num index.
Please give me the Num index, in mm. 598.5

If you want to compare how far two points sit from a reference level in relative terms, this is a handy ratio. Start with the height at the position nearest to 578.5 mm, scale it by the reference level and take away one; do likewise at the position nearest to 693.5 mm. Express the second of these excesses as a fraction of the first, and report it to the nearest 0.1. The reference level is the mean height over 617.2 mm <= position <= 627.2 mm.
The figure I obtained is 1.0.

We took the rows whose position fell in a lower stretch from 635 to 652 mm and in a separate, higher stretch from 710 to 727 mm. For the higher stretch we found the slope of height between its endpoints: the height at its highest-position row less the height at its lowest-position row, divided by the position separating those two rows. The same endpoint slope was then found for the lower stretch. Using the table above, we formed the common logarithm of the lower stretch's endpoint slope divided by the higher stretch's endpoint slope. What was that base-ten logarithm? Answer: 1.0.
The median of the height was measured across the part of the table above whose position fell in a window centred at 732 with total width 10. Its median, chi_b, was 22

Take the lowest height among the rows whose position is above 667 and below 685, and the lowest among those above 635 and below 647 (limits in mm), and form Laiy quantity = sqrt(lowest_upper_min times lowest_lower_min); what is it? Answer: 16.6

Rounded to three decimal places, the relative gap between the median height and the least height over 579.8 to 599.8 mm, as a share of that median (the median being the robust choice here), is 0.075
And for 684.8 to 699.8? 0.087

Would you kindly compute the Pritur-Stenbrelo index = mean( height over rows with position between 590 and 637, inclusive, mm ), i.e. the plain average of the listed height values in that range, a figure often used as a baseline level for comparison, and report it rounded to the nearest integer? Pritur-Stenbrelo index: 24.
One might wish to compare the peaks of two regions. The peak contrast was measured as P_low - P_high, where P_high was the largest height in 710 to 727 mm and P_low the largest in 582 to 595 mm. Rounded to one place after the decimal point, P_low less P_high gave 2.7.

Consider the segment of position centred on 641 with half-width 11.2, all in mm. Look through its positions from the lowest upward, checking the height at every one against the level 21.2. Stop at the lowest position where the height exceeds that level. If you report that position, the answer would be 631.0 mm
